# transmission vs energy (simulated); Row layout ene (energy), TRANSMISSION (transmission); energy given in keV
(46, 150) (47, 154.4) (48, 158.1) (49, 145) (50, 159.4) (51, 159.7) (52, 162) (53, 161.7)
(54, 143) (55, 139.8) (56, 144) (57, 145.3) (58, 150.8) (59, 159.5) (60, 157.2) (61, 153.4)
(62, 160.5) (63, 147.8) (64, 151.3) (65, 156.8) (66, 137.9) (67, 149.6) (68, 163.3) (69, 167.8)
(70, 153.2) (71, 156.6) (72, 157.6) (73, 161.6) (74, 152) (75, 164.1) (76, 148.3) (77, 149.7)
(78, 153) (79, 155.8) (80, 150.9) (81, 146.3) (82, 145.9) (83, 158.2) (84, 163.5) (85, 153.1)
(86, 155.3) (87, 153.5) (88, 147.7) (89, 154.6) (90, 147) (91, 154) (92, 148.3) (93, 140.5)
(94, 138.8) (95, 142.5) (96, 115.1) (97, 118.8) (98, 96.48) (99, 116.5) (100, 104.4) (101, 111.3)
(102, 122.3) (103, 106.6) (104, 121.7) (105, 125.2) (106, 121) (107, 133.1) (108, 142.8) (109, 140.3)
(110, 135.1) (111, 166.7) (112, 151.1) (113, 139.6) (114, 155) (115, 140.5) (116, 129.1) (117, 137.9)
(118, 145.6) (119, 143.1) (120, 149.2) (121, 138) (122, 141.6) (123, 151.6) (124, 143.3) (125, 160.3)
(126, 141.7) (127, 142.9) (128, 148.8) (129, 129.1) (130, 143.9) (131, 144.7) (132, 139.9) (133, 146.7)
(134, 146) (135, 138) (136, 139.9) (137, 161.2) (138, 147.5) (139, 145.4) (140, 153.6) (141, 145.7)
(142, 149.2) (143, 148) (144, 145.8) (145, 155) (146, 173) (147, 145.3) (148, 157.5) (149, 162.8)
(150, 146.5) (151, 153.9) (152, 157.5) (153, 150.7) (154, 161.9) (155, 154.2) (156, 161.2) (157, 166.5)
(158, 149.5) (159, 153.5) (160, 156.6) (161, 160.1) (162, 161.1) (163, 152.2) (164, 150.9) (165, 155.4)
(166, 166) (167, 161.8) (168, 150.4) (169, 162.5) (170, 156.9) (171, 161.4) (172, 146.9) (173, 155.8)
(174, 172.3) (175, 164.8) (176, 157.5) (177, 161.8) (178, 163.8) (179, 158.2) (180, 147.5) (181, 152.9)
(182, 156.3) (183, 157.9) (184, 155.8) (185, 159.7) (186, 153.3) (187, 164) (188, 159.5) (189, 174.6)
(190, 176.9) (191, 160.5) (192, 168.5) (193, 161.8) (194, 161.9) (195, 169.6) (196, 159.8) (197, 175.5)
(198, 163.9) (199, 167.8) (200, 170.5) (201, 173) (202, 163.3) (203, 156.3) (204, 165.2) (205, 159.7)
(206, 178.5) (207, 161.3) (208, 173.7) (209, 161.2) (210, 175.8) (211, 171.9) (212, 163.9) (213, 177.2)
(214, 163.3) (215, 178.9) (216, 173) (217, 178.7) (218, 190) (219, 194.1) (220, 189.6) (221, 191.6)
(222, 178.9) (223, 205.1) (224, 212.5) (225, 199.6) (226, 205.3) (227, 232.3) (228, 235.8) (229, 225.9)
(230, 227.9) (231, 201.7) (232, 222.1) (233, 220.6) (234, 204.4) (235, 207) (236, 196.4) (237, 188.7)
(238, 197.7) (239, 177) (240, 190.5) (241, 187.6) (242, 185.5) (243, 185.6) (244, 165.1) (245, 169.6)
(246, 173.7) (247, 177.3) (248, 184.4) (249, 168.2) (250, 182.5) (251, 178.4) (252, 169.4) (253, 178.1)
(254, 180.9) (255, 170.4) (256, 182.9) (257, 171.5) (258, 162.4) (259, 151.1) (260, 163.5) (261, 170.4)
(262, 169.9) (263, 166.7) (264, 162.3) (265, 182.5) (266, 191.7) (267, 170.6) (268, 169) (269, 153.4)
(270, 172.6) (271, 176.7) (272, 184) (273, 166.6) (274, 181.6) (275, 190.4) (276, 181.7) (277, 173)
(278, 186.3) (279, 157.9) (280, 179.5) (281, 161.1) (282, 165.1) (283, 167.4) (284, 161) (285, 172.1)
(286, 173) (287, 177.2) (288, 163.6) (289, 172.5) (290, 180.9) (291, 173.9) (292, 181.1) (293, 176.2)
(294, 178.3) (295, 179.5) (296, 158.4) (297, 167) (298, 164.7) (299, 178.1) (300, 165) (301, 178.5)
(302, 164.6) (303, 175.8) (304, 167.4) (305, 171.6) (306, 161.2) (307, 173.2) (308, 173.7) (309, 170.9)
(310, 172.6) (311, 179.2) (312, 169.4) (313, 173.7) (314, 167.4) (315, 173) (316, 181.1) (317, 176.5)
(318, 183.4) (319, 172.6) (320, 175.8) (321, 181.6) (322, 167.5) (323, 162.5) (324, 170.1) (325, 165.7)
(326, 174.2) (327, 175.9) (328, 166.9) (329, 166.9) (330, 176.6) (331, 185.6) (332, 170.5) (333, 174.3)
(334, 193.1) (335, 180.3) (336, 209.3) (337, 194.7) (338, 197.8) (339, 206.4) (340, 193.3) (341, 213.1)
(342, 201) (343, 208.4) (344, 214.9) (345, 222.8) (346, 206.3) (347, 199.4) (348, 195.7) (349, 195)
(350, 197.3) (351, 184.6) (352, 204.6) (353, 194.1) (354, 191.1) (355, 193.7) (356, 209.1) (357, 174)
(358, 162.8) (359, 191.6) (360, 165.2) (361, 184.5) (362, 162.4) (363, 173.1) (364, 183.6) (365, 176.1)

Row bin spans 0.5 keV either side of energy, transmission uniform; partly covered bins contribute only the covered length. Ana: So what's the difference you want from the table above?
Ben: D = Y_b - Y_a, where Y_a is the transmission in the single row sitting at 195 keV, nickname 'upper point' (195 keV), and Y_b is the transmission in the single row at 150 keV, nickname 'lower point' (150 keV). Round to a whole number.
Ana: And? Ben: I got -23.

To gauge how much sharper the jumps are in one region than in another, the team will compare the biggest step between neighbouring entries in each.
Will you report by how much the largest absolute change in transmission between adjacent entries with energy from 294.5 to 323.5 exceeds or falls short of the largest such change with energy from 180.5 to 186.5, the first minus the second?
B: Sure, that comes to 15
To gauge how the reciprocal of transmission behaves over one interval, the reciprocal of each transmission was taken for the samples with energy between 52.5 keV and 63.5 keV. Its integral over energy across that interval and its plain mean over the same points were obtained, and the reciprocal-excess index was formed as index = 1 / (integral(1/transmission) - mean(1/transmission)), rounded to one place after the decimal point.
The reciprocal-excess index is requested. 15.1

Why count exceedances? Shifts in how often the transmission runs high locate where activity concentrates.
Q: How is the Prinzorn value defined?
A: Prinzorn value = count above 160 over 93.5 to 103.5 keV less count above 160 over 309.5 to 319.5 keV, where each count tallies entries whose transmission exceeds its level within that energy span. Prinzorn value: -10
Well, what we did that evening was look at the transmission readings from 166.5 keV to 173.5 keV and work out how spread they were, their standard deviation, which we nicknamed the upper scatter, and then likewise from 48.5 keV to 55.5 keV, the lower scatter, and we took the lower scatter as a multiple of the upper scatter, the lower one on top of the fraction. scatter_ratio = 1.6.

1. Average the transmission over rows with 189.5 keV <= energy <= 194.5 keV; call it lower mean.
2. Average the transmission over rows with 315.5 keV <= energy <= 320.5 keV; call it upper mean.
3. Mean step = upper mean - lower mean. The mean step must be 12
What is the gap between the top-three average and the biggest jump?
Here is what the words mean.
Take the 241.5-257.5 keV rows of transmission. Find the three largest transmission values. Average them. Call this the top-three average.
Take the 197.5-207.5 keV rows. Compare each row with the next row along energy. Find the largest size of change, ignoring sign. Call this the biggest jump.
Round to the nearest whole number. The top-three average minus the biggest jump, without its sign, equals 166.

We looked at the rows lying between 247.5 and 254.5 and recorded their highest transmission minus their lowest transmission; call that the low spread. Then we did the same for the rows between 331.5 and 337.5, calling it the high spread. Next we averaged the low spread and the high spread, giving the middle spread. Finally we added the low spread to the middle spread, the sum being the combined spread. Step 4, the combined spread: 44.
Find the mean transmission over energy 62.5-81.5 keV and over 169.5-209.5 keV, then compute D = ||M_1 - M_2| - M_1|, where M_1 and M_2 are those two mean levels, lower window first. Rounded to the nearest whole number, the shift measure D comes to 145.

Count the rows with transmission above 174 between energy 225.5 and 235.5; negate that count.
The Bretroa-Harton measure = -10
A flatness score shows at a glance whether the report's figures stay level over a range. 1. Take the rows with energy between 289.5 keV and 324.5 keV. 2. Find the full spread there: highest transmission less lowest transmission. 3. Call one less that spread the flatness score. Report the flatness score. -24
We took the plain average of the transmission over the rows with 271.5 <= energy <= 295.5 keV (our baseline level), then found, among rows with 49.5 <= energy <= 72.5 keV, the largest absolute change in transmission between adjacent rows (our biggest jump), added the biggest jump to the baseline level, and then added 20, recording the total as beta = 213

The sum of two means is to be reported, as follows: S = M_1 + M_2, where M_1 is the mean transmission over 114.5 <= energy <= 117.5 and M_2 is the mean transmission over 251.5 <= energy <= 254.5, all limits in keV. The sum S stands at 312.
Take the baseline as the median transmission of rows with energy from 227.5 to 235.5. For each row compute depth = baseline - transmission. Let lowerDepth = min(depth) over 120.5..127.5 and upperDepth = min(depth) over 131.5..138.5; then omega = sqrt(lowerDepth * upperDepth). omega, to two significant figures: 61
